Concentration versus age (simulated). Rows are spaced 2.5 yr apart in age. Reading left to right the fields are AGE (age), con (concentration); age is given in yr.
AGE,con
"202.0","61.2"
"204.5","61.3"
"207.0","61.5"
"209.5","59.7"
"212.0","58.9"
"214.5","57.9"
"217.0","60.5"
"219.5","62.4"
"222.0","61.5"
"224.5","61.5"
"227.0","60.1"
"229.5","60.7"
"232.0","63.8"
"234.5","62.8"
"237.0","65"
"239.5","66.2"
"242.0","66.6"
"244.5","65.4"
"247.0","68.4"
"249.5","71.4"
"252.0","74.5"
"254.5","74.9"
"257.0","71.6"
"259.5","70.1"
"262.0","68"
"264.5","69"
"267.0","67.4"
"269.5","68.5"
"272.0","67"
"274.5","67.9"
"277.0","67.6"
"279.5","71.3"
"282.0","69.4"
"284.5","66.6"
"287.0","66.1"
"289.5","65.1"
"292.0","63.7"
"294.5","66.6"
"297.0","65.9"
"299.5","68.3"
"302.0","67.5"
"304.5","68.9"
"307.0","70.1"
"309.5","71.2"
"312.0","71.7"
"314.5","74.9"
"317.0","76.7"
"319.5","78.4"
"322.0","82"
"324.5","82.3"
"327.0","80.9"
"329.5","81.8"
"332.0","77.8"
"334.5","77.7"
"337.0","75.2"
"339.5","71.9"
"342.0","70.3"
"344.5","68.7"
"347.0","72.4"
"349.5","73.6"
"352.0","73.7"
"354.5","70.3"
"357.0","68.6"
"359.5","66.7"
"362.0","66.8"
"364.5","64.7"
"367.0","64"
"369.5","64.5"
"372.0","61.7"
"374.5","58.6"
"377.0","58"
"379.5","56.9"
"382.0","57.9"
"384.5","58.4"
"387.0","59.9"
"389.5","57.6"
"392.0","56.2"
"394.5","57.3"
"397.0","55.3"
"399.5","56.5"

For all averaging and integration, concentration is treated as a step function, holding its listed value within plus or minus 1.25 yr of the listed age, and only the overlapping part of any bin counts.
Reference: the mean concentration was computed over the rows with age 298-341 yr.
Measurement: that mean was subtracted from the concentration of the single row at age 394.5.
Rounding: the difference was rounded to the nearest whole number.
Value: -18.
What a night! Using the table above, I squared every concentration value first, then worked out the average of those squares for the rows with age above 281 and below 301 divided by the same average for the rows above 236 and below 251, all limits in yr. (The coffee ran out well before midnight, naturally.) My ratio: 1.0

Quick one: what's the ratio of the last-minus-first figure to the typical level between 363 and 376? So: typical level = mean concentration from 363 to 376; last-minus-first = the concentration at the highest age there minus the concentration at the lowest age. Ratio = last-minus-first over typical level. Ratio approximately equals -0.10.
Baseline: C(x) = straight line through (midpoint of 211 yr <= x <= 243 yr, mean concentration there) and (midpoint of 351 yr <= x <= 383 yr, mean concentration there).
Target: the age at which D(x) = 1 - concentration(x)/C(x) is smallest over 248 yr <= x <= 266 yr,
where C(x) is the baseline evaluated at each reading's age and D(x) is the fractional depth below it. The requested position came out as 254.5 yr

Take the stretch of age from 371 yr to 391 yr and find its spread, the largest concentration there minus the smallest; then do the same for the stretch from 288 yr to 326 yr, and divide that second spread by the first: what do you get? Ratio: 3.9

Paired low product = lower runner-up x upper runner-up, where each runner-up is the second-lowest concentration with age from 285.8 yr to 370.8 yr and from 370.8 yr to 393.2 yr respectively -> 3642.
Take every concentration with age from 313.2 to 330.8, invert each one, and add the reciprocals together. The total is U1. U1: 0.088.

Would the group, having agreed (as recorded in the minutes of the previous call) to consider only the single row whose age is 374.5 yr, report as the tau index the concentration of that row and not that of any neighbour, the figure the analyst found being 58.6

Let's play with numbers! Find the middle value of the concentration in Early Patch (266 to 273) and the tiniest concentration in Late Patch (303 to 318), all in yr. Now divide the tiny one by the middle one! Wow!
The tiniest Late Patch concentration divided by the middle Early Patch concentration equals 1.02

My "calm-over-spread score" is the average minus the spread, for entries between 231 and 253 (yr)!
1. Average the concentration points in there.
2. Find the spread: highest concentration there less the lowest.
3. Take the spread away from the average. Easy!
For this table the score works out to 55.4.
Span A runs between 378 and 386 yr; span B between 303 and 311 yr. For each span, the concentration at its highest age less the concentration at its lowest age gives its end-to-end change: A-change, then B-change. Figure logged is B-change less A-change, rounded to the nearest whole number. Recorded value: 1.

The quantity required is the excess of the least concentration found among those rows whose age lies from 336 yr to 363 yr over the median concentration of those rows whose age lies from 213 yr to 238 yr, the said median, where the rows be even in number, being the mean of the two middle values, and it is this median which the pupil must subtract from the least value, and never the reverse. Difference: 5.2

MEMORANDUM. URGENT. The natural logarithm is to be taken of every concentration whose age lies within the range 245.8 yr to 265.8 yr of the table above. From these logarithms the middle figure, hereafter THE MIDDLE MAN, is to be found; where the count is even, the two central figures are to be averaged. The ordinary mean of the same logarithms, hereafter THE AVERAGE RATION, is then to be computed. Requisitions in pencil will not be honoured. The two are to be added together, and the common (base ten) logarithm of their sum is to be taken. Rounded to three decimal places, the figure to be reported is 0.930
